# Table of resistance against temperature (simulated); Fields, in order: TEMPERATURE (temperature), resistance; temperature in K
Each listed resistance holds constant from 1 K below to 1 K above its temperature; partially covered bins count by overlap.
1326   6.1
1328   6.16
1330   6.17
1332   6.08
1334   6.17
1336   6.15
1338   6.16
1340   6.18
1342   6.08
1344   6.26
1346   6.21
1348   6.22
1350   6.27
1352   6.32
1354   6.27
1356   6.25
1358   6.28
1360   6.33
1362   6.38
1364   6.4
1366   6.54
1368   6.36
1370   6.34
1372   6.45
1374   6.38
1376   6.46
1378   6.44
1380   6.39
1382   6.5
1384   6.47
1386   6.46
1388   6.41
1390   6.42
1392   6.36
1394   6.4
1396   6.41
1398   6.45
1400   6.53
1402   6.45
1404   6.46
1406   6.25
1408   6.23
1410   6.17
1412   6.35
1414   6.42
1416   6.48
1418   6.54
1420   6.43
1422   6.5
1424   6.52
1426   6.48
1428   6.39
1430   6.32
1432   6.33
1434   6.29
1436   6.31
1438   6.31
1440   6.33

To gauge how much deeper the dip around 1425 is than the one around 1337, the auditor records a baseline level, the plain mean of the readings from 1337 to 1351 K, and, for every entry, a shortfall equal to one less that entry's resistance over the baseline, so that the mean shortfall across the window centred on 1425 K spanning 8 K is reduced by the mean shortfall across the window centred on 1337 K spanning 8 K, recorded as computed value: -0.05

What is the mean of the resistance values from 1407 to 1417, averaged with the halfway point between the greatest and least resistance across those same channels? 6.33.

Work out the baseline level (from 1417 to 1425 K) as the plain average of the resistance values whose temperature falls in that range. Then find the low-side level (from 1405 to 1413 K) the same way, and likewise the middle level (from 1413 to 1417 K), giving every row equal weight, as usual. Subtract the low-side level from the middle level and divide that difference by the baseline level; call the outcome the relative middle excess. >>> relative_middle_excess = 0.031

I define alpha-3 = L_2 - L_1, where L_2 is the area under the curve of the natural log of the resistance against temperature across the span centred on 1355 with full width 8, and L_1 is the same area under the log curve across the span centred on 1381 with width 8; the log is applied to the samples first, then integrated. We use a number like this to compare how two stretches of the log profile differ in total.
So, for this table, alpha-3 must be -0.2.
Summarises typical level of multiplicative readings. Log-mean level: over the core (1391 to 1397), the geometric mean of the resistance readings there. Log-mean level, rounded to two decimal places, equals 6.39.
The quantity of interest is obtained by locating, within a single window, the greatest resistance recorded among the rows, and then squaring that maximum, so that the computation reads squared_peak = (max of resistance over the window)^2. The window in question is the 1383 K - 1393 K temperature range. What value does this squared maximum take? 41.9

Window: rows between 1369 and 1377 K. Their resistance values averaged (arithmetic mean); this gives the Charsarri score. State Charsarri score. 6.41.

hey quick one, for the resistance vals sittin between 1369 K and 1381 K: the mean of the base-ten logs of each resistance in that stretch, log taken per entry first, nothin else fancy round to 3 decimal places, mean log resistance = 0.807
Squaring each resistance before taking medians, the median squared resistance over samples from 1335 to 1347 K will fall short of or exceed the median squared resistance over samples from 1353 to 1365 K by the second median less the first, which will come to 1.7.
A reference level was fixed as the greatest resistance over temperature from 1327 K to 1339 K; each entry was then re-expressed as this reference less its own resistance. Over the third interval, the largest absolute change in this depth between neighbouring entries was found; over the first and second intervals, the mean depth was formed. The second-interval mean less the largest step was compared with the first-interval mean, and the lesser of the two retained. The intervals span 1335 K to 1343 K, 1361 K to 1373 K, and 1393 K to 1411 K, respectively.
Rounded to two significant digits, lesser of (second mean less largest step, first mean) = -0.45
